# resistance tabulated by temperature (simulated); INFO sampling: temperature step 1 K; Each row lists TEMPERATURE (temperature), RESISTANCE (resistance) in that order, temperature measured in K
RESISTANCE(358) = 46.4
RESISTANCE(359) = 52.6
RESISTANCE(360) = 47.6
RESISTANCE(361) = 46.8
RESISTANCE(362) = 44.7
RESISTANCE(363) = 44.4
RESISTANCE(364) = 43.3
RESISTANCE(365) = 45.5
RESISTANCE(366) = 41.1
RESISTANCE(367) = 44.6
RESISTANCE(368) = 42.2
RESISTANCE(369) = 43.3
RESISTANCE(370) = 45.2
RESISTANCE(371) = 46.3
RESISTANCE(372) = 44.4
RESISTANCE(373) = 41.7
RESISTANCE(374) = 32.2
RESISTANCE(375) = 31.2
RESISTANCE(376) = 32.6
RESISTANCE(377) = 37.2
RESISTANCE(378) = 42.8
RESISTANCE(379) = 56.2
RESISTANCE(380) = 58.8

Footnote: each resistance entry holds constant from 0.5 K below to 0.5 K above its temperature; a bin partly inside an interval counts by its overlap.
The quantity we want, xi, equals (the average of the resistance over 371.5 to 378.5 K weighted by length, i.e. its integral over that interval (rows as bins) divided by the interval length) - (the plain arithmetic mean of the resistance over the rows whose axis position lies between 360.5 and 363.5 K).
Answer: -8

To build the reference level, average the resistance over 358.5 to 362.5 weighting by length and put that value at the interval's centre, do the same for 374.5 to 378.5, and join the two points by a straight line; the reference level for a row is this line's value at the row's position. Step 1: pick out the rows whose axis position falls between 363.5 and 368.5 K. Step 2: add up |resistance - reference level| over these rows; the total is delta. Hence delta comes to 7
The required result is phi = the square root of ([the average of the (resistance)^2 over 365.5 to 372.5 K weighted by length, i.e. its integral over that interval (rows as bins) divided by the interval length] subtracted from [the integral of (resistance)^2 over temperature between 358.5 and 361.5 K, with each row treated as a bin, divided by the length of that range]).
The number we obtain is 22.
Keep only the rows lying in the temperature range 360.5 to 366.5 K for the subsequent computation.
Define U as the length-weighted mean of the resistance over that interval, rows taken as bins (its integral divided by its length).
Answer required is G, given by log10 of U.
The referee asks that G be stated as 1.65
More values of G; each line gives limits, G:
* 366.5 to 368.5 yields 1.64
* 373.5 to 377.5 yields 1.52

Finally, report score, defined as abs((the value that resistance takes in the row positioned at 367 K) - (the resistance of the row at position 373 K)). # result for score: 3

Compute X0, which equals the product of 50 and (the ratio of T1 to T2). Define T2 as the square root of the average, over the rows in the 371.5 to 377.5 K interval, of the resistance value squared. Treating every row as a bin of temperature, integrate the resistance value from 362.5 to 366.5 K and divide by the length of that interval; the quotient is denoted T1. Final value 59.1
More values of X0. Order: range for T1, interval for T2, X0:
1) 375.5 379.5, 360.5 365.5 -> 46.9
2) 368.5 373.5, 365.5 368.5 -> 51.8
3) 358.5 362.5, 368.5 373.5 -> 54.2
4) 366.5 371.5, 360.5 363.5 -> 48.9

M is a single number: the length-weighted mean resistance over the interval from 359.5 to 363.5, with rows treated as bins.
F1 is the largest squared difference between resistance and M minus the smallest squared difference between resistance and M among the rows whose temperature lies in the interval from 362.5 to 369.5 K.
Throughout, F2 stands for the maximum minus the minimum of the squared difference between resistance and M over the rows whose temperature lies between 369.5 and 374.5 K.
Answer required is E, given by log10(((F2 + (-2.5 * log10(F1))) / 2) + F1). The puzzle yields 2.06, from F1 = 23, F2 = 187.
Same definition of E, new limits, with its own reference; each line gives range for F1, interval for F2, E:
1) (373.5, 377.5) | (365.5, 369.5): 2.17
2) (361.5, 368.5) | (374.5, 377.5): 1.96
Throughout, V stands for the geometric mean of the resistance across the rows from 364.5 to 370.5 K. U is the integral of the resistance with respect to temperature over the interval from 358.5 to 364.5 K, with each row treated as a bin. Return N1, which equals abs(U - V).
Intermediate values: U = 279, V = 43.6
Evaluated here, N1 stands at 236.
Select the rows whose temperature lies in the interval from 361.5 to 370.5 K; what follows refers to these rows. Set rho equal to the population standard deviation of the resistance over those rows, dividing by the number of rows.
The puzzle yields 1.4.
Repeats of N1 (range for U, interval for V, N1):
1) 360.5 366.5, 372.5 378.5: 230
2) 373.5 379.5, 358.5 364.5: 186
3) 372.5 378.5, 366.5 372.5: 173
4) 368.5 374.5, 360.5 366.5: 209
